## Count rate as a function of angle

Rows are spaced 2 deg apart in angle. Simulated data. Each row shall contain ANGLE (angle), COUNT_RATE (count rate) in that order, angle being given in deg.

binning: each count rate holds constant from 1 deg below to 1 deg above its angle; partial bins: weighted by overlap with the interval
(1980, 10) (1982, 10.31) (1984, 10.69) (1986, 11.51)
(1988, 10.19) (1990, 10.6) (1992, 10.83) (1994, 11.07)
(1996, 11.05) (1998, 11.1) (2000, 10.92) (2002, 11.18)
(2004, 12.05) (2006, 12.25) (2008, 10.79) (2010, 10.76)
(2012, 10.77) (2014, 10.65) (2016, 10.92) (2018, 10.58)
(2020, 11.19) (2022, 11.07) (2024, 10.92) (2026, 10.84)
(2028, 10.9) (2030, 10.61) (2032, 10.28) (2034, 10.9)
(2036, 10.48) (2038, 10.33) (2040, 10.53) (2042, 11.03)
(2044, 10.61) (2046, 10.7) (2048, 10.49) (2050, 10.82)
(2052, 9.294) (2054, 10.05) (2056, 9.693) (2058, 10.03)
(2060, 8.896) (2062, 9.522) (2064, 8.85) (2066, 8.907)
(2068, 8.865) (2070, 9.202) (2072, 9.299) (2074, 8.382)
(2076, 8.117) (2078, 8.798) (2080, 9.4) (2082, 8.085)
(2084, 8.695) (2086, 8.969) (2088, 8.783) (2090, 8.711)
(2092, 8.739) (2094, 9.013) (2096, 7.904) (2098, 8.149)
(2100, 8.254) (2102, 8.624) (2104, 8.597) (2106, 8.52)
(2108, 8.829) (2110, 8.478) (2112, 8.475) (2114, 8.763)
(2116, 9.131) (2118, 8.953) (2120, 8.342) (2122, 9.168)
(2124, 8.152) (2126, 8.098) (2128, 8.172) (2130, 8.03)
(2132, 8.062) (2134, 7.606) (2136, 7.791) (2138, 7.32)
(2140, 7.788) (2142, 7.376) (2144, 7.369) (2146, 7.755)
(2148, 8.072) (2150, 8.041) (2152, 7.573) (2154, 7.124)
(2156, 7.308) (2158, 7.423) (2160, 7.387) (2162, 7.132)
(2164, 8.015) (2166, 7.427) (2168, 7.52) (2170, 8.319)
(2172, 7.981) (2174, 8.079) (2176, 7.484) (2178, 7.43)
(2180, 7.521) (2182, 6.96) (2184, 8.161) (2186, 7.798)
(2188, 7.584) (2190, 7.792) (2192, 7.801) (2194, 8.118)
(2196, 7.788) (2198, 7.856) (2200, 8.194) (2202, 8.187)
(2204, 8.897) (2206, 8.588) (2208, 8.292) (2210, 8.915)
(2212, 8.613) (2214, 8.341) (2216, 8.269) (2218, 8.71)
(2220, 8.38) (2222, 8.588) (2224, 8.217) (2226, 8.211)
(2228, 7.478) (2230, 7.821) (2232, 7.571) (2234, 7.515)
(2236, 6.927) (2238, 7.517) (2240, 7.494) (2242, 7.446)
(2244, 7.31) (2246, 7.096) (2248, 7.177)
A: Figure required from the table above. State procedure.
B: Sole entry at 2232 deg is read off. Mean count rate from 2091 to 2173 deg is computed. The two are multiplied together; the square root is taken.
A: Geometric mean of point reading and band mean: 7.82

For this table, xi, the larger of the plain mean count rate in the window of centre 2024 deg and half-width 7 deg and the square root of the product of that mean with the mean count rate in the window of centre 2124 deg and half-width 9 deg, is 10.9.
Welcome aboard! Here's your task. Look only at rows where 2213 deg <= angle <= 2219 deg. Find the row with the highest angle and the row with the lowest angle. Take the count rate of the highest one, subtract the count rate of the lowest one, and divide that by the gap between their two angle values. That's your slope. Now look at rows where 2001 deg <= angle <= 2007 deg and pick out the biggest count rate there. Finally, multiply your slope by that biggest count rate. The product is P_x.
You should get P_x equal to 1.1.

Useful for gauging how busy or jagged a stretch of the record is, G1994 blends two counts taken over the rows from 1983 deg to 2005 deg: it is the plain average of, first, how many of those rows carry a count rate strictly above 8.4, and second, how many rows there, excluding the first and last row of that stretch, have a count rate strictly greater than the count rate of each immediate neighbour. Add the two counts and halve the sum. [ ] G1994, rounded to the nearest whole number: 7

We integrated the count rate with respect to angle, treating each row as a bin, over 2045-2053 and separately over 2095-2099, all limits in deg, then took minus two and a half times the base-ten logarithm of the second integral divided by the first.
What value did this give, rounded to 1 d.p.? 1.0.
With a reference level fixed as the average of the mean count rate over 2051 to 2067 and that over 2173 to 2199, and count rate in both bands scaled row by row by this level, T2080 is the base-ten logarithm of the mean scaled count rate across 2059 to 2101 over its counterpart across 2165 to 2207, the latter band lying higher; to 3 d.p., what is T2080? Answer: 0.045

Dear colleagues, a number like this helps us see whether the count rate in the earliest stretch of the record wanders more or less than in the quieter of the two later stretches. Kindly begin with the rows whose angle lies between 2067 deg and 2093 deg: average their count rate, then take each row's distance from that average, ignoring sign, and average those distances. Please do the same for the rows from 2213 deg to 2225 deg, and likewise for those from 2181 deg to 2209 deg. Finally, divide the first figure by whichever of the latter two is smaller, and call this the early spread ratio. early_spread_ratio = 1.9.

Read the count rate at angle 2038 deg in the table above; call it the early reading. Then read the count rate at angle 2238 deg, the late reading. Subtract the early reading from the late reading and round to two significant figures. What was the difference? -2.8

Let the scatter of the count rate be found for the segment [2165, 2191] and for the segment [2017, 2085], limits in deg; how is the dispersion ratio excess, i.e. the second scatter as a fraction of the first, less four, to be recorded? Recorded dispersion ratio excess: -1.4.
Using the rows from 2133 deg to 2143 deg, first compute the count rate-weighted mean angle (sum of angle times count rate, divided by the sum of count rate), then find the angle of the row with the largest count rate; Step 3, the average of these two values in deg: 2137.0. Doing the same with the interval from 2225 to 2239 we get 2228.9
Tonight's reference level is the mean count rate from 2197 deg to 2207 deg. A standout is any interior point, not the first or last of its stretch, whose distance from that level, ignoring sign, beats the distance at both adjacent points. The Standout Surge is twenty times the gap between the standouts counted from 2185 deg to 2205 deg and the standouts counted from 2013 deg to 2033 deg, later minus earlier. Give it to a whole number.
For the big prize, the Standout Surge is -20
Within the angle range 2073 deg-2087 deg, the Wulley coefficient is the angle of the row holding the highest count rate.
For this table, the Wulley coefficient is 2080 deg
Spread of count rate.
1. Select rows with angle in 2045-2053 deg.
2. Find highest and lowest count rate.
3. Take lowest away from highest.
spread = 1.5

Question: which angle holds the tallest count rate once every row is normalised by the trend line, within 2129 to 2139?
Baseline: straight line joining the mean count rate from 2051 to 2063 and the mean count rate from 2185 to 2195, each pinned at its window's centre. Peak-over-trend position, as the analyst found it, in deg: 2132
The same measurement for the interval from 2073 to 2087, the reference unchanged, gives 2080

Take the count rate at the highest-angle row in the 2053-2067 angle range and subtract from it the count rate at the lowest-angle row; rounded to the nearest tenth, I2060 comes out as -1.1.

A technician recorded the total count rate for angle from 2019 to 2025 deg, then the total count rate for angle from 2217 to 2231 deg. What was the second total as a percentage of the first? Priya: 173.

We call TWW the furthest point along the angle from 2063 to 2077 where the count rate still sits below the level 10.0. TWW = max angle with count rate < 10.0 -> 2076 deg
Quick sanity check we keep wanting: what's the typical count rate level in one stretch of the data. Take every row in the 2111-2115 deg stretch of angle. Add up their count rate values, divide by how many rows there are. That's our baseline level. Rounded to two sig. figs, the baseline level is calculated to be 8.6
